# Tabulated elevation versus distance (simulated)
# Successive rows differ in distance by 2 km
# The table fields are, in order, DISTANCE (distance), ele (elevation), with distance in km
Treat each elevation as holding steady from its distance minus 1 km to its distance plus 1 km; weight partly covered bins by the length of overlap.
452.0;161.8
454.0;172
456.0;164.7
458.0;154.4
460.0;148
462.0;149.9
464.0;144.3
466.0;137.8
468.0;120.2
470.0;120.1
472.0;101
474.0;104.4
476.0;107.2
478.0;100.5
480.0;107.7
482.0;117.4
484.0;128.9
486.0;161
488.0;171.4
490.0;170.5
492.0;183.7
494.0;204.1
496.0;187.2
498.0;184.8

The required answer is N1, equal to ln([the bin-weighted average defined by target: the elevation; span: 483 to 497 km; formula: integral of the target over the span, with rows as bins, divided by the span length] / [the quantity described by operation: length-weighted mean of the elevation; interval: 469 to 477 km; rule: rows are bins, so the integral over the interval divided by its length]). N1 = 0.47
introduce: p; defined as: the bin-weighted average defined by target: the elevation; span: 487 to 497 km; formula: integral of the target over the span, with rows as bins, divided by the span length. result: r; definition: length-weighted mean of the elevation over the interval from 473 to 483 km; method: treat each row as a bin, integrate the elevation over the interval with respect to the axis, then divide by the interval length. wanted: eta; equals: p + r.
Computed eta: 291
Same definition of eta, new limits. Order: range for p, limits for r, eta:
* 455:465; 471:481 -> 256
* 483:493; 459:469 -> 303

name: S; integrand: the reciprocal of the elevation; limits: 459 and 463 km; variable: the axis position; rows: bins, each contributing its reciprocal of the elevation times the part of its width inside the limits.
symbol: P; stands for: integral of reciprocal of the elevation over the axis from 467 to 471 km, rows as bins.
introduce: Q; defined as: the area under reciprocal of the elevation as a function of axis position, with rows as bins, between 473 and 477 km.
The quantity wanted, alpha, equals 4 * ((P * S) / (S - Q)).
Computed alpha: -0.3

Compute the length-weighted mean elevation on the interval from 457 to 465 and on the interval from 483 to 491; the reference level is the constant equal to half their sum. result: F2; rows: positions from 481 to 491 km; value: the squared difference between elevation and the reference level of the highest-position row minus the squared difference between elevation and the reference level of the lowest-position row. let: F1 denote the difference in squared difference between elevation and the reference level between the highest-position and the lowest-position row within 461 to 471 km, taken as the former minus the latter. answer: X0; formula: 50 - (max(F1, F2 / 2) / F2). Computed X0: 51.1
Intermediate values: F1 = 1106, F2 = -1020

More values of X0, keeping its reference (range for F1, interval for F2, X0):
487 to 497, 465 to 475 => 49.5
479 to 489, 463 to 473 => 49.5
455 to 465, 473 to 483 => 50.0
